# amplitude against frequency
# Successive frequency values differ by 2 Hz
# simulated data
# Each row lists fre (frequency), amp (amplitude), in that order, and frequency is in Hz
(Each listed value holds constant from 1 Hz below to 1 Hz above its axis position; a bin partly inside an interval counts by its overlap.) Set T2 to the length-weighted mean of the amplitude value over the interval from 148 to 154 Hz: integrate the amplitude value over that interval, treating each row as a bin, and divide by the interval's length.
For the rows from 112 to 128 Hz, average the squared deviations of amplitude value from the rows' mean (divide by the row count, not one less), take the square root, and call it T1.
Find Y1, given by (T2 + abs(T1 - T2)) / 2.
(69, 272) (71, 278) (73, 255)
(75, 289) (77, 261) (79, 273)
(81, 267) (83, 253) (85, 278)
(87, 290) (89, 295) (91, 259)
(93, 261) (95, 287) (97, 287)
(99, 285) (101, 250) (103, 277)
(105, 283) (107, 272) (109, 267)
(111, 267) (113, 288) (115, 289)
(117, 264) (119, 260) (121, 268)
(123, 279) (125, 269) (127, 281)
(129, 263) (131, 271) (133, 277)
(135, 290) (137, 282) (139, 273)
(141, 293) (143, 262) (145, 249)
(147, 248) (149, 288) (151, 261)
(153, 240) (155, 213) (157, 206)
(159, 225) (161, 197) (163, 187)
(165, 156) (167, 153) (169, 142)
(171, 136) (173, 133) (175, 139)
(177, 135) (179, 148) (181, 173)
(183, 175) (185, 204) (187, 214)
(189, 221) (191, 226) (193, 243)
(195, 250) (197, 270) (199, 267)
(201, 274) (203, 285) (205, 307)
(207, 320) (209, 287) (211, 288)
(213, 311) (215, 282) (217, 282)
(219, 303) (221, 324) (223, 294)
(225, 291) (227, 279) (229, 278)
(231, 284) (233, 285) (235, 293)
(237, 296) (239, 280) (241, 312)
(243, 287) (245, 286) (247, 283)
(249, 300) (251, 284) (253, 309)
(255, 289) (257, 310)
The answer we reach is 258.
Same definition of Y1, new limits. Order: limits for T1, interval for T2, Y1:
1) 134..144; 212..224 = 294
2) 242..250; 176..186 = 164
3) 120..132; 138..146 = 266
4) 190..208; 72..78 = 254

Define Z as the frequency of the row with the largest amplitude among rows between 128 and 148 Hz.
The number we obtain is 141 Hz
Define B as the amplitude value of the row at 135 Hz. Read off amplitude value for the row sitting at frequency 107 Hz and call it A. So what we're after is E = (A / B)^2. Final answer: 0.9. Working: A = 272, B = 290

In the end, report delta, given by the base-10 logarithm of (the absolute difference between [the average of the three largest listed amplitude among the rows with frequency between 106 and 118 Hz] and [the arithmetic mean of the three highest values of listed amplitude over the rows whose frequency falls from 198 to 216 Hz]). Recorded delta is 1.47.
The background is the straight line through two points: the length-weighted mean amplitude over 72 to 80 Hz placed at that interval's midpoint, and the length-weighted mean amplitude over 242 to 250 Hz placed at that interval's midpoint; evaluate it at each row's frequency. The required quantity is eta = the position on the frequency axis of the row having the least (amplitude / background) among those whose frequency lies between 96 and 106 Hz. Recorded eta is 101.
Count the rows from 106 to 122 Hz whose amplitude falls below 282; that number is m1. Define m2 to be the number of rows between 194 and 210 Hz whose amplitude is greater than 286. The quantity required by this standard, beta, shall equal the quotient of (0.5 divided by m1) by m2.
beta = 0.028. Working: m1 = 6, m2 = 3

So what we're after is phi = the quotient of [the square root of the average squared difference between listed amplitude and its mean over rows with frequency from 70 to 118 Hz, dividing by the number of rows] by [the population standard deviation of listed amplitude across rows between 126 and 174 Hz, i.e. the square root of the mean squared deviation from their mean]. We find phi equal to 0.25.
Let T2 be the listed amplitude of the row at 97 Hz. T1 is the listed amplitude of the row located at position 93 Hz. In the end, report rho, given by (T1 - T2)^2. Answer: 676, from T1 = 261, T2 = 287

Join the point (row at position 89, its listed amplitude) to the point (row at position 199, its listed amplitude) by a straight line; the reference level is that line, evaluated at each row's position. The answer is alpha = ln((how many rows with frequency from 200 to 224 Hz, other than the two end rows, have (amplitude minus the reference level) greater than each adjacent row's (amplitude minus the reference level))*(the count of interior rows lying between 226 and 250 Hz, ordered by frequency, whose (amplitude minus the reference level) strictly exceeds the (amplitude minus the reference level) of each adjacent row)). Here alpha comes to 1.79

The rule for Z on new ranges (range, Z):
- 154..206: 205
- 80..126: 89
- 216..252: 221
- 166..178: 167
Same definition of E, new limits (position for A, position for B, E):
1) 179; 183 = 0.7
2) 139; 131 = 1.0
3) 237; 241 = 0.9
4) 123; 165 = 3.2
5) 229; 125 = 1.1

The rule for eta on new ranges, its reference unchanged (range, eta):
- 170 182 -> 173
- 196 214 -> 199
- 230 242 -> 239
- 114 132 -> 119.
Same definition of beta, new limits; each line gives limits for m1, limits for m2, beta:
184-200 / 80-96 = 0.021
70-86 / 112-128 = 0.036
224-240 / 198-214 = 0.033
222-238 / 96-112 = 0.250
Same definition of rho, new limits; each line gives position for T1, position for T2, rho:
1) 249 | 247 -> 289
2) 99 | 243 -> 4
